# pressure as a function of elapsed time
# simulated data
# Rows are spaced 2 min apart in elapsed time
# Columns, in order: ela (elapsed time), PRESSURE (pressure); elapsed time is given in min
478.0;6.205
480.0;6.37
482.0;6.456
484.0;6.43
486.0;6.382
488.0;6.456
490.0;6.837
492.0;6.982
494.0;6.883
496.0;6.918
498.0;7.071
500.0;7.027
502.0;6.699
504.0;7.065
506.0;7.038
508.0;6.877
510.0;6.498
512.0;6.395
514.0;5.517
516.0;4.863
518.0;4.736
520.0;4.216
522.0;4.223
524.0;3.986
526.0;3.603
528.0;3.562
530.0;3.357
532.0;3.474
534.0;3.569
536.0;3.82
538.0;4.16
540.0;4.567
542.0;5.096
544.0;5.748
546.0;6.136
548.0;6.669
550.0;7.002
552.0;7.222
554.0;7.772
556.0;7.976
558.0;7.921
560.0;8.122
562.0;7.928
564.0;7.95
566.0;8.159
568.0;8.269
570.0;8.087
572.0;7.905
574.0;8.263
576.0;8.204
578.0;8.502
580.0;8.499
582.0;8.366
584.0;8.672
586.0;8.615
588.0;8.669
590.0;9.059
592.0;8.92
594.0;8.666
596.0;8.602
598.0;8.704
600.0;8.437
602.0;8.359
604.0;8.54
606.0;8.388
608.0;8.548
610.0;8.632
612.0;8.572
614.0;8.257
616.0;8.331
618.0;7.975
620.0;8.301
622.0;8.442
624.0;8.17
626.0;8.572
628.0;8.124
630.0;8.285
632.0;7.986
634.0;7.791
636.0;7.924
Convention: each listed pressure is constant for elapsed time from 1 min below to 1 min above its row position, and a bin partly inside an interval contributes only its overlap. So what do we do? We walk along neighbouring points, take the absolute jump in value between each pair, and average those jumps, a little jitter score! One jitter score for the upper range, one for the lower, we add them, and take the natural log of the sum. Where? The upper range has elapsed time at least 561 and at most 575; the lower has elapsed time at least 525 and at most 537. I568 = -1.1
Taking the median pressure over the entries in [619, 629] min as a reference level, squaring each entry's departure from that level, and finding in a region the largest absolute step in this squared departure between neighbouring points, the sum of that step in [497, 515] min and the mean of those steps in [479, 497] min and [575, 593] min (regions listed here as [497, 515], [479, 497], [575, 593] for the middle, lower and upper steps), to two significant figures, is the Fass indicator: 5.0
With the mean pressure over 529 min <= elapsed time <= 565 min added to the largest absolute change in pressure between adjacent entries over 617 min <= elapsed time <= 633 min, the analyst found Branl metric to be 6.5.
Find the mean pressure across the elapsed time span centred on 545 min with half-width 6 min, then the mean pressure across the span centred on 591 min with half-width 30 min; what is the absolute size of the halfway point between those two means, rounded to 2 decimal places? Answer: 7.14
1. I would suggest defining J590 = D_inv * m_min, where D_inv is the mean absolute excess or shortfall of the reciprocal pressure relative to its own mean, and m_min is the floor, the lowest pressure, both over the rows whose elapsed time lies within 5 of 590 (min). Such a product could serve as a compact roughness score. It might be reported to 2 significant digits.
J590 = 0.018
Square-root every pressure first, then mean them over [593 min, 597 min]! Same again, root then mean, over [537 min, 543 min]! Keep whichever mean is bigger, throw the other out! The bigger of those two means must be 2.94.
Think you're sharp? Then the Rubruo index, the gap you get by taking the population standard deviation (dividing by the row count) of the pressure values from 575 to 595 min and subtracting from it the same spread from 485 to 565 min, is -1.27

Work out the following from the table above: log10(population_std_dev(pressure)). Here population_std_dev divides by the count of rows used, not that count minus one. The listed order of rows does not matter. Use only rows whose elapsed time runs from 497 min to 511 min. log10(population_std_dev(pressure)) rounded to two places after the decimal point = -0.69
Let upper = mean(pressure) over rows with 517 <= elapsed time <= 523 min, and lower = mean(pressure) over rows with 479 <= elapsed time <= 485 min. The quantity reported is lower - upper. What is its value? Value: 2.0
